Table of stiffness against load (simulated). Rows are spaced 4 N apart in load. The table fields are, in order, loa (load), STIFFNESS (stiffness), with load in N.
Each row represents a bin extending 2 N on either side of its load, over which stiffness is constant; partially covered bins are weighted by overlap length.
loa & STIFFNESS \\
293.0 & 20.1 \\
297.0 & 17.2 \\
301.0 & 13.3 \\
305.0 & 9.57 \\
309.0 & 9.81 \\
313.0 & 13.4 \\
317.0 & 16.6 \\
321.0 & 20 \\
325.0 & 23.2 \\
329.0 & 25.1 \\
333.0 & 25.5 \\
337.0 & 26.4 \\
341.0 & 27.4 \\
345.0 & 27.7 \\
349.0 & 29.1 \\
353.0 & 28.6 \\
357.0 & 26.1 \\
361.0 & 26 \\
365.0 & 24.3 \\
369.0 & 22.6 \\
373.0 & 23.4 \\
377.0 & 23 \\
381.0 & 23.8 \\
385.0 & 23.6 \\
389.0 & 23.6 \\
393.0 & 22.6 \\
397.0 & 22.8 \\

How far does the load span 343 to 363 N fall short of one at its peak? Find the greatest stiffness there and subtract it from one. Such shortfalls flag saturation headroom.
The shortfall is -28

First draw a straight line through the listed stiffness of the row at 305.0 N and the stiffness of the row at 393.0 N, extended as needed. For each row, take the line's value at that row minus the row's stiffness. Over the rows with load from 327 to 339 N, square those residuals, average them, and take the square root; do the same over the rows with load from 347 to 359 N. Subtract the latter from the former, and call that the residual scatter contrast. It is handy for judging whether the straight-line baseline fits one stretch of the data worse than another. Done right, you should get 1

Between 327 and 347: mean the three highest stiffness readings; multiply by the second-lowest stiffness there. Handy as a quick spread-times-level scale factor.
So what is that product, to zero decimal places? 693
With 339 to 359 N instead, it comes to 780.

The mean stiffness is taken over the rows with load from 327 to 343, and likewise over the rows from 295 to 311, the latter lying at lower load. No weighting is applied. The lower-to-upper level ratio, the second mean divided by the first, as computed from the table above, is 0.48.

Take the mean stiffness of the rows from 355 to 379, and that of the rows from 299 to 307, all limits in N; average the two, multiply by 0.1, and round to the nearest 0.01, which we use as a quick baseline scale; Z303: 1.78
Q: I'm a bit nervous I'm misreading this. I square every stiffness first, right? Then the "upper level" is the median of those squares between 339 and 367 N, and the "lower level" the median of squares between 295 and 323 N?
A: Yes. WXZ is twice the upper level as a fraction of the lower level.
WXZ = 8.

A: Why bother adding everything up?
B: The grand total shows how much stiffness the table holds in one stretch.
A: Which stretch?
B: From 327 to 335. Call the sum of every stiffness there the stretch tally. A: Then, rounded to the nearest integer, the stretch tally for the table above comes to 51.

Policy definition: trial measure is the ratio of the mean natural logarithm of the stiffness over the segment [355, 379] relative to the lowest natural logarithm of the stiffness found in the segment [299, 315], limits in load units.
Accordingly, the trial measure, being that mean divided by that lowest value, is 1.41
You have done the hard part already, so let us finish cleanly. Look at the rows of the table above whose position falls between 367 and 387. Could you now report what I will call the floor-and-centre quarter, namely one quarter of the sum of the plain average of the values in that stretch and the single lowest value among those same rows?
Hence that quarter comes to 11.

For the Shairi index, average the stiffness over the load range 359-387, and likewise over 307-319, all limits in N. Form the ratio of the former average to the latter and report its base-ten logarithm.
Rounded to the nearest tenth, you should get 0.3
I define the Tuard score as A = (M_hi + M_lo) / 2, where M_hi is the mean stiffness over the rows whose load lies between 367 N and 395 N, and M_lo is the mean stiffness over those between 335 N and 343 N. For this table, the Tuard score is 25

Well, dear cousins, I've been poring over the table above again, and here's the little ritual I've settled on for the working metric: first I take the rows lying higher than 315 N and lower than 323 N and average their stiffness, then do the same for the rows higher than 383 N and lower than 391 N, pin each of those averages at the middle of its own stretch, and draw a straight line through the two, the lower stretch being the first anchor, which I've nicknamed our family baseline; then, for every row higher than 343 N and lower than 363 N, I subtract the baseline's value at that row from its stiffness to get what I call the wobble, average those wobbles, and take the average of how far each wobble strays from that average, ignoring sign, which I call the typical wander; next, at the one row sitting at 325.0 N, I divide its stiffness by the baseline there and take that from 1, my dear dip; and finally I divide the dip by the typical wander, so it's -0.15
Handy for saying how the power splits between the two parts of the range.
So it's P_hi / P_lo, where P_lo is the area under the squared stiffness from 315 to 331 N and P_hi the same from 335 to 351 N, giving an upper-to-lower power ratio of 1.7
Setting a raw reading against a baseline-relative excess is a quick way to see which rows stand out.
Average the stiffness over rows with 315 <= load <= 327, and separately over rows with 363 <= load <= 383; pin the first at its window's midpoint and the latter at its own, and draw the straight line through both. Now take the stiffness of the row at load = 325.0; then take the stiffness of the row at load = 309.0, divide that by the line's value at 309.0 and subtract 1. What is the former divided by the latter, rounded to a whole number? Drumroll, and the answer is -48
